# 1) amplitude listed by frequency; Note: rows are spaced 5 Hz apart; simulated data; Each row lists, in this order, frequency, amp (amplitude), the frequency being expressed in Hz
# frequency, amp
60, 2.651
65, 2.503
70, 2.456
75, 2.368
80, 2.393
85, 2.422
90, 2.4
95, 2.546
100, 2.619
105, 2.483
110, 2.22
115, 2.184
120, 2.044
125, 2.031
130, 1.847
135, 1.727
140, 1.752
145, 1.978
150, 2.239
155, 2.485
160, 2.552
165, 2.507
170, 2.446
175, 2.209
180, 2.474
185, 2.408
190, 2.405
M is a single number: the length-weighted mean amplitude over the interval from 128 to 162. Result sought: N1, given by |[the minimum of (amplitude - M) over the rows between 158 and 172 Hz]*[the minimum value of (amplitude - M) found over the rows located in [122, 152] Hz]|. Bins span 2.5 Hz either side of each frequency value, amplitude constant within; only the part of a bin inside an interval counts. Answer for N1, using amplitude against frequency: 0.13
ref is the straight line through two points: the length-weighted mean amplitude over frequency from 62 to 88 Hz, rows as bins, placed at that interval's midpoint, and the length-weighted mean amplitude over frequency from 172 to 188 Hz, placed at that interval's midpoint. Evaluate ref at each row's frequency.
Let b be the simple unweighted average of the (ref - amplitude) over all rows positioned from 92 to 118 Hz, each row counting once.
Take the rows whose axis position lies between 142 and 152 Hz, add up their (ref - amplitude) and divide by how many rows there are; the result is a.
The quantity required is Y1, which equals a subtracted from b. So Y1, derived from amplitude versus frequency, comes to -0.3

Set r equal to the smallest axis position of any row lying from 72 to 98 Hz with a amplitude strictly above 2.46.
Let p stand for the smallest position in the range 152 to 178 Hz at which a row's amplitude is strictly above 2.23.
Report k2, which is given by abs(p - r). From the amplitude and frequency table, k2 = 60 Hz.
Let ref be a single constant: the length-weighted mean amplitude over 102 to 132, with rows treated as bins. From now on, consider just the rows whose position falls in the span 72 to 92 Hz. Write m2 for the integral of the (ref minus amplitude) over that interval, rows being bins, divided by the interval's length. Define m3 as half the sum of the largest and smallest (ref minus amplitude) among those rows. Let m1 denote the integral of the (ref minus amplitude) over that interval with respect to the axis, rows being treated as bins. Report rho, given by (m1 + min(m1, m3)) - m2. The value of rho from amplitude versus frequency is -9.7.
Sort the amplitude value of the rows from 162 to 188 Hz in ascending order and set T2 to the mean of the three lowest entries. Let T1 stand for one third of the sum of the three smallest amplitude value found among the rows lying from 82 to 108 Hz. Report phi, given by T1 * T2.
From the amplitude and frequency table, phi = 5.7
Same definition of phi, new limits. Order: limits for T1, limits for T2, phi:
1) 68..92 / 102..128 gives 5.0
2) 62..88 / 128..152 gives 4.3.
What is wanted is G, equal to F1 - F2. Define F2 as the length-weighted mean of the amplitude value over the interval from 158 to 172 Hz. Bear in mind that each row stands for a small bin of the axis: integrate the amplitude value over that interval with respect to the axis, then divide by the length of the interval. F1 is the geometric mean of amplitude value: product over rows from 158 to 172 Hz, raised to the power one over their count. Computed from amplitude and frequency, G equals -0.0006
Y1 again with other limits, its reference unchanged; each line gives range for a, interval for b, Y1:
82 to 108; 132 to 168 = 0.3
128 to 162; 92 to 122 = -0.2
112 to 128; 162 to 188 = -0.4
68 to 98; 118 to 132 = 0.4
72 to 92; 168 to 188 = 0.0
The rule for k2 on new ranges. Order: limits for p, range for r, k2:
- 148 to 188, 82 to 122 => 55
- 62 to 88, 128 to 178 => 90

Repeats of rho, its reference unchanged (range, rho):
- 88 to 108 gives -14.0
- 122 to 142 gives 6.0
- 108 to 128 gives 0.7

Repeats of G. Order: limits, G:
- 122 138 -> -0.0060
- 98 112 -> -0.0072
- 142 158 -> -0.0045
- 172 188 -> -0.0066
